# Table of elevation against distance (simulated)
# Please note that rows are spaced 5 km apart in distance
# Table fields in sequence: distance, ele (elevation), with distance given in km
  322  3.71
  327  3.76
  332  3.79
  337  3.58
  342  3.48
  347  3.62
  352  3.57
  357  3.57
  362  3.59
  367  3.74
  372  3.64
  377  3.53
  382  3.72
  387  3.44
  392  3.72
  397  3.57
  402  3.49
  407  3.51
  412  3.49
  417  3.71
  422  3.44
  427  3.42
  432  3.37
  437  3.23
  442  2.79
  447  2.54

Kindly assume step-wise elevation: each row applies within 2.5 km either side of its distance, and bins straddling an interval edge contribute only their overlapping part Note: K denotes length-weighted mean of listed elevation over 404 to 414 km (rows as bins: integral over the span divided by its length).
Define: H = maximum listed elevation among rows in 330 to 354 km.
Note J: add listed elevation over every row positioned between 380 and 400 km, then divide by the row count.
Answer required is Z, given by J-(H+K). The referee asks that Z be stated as -3.68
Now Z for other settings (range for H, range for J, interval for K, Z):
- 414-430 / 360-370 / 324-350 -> -3.69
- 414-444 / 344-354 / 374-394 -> -3.72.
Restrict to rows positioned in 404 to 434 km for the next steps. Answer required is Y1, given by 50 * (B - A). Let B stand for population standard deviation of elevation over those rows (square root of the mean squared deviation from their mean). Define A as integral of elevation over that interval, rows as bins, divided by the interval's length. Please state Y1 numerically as -169.2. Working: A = 3.49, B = 0.11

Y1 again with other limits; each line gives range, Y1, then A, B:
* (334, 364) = -176.4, 3.57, 0.04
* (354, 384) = -177.6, 3.63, 0.08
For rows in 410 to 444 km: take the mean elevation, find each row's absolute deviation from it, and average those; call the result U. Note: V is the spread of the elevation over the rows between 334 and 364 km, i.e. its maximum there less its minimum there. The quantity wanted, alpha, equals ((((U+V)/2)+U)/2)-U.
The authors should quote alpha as -0.01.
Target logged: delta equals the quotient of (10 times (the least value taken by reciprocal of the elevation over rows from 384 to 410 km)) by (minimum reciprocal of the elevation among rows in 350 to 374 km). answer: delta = 10.1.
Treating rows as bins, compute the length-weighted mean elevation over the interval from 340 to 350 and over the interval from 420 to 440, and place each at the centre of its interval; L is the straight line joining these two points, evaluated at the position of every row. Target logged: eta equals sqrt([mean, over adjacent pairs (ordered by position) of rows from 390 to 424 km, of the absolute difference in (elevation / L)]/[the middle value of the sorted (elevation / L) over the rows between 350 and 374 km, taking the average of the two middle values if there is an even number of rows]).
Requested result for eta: 0.188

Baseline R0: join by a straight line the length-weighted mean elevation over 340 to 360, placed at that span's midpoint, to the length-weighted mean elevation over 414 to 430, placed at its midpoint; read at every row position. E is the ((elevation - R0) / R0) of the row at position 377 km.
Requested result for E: 0.00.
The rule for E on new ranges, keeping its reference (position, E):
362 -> 0.01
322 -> 0.04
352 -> 0.00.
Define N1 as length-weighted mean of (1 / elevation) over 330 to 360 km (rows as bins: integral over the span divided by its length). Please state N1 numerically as 0.278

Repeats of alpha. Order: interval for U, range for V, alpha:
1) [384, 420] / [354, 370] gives 0.02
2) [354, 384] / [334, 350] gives 0.02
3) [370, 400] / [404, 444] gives 0.21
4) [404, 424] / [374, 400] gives 0.05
